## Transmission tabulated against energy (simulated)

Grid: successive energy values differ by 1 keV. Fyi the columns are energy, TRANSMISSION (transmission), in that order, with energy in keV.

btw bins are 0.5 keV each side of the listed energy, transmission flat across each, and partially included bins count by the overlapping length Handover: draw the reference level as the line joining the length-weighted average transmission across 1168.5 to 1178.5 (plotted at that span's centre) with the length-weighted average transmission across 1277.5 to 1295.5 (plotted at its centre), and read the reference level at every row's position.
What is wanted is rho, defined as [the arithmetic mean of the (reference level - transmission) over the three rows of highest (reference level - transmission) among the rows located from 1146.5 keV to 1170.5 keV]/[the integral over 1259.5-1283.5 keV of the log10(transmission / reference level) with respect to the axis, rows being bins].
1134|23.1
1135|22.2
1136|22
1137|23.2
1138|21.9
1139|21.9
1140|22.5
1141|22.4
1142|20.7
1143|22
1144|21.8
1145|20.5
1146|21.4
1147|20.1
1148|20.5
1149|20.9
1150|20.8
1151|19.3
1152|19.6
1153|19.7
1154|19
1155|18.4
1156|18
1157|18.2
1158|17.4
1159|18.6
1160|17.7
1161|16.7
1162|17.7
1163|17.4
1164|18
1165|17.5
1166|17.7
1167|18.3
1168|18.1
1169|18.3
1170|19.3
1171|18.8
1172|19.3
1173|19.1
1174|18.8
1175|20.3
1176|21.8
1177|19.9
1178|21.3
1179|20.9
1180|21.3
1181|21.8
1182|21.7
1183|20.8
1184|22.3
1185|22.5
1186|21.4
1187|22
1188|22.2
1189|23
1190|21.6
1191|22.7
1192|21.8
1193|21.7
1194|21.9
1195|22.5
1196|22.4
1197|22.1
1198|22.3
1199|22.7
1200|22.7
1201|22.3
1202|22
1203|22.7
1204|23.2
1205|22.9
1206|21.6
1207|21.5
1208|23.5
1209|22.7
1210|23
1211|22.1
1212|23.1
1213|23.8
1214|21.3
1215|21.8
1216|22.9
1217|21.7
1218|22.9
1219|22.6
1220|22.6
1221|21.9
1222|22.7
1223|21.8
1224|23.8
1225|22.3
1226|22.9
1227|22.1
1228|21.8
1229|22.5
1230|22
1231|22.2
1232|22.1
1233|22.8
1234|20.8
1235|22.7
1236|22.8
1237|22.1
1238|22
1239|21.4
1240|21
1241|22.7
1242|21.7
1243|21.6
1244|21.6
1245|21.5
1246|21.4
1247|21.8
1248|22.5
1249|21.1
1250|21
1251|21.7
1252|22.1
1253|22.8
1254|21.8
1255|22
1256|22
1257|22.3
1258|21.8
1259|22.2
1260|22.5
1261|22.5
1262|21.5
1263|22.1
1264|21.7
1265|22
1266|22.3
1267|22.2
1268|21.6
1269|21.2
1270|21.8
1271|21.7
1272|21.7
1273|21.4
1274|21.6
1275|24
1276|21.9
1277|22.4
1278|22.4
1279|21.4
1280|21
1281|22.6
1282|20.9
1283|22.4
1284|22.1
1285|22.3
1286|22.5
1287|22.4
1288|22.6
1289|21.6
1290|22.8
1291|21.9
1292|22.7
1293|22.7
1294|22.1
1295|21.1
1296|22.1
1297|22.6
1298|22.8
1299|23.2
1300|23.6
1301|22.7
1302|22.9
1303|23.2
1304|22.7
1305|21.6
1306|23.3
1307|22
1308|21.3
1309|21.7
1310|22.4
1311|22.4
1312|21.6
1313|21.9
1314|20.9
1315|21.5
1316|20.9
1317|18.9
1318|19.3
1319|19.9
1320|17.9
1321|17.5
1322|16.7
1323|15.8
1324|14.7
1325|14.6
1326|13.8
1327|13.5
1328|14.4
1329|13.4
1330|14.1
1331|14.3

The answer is 27.1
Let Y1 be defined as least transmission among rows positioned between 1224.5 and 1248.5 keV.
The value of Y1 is 20.8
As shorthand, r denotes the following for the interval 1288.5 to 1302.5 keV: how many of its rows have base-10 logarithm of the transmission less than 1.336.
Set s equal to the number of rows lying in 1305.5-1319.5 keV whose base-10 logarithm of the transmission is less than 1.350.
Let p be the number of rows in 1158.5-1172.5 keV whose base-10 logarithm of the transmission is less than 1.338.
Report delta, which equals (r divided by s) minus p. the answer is -14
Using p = 14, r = 2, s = 11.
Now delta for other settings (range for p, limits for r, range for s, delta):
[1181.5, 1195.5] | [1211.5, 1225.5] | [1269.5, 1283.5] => -5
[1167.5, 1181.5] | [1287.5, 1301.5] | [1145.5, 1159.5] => -12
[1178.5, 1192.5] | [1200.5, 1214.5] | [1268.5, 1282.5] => -6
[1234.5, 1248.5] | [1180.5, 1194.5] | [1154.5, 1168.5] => -7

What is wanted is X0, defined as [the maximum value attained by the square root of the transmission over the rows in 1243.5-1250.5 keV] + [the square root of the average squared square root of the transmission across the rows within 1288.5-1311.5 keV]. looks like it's 9.48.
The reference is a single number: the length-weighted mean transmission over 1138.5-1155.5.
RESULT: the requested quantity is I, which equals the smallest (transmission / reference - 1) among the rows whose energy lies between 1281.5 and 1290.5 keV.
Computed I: 0.01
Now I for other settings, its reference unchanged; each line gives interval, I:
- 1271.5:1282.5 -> 0.01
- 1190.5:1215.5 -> 0.03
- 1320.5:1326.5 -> -0.33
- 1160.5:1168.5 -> -0.19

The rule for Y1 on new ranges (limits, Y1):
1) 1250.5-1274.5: 21.2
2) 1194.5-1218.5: 21.3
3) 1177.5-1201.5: 20.8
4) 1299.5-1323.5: 15.8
